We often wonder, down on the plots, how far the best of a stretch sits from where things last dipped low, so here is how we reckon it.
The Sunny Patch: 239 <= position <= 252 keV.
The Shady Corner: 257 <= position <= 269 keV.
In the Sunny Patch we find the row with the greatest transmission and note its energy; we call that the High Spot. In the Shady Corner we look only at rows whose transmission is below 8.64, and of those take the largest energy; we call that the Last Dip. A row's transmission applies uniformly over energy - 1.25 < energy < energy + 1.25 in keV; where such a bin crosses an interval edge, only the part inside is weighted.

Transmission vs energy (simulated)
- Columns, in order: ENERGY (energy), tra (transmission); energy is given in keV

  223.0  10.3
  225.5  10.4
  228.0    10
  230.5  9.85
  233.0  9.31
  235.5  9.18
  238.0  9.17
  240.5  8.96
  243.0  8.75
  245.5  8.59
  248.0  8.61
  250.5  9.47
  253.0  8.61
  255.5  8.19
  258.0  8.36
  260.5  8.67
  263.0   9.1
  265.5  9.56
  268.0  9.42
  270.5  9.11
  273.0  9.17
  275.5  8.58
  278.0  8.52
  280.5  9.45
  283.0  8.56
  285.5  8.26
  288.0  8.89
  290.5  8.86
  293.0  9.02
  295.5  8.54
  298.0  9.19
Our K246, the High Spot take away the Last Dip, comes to -7.5 keV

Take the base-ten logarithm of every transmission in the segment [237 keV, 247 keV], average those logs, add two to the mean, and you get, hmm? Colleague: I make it 2.95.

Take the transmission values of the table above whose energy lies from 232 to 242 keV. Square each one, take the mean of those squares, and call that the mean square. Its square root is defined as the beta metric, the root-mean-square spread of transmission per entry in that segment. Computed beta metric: 9.16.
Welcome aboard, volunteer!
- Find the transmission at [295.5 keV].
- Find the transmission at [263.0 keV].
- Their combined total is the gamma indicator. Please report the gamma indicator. 17.64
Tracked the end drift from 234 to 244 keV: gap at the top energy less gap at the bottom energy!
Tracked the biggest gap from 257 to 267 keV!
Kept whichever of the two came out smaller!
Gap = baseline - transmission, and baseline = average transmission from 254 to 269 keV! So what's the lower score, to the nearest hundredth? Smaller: 0.43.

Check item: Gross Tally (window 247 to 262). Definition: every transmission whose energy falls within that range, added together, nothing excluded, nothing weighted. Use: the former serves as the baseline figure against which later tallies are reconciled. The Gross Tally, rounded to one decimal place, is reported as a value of 51.9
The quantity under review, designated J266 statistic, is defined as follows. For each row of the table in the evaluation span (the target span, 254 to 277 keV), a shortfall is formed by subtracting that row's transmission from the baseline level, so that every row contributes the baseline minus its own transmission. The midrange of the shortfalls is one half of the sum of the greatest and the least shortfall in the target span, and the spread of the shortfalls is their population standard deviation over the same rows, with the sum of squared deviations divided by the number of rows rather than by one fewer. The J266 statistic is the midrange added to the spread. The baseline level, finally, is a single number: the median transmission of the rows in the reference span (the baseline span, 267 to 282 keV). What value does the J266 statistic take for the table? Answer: 0.71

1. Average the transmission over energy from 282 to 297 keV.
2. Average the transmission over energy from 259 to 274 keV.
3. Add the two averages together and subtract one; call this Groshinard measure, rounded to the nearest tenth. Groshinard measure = 16.9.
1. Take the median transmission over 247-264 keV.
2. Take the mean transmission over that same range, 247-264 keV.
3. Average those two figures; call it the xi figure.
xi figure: 8.66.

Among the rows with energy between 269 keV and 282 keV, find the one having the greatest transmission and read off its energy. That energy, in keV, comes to 280.5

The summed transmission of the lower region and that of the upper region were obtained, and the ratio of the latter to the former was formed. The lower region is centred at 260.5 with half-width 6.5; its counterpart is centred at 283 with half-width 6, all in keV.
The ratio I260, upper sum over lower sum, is 1.00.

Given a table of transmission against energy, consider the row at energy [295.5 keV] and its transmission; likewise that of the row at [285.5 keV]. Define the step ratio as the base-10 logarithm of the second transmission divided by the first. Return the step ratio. -0.014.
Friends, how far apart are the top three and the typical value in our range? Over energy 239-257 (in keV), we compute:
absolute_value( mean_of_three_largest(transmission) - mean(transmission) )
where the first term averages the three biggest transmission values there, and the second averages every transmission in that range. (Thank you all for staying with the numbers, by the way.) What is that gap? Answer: 0.32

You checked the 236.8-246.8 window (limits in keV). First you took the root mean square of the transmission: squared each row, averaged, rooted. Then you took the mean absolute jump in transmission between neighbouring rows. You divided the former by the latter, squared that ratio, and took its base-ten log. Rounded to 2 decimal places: 3.32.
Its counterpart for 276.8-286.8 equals 2.18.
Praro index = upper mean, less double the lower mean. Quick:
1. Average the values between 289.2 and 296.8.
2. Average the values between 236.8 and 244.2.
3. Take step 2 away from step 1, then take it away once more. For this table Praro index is -9.11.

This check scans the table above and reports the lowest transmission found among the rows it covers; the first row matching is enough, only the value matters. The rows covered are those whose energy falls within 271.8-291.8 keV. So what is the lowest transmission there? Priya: 8.26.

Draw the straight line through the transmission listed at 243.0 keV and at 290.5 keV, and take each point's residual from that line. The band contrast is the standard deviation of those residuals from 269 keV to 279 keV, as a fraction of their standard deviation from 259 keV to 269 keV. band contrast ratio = 0.90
